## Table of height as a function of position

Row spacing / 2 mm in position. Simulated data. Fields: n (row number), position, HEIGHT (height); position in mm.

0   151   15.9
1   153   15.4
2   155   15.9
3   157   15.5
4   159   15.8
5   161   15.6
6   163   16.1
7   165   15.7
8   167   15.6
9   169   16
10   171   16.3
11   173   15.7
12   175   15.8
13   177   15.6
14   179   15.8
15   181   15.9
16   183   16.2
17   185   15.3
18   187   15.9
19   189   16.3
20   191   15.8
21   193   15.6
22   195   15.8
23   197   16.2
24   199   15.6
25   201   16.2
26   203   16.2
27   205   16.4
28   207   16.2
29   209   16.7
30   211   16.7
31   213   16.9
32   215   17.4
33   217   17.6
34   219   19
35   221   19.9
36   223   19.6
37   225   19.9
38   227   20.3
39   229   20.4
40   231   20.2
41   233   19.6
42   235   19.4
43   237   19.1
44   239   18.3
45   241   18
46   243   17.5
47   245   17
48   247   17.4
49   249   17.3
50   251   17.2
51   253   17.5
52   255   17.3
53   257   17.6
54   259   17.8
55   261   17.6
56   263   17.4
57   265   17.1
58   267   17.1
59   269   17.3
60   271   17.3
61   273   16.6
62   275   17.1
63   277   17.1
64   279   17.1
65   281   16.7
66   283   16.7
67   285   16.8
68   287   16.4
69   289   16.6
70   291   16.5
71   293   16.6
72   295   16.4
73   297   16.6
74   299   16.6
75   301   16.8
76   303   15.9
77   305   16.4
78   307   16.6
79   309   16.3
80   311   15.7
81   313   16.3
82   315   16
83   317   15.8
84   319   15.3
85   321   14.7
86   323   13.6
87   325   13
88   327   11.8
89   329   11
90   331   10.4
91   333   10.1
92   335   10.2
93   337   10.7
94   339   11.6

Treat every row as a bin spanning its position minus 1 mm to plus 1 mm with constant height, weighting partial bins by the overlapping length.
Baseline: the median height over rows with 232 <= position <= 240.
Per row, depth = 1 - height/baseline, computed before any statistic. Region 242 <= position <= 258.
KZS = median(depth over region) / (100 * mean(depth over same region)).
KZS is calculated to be 0.0100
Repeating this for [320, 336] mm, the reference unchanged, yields 0.0106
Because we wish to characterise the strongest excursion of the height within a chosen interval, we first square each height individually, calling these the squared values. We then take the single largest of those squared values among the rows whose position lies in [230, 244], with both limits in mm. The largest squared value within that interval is 408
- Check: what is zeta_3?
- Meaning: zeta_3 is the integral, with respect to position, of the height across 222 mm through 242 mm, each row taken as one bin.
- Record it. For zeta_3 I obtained 390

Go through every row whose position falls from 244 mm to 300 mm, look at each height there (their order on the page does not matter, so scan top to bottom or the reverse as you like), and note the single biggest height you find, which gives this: 17.8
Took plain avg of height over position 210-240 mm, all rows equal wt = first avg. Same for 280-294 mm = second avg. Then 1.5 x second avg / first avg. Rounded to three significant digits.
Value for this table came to 1.31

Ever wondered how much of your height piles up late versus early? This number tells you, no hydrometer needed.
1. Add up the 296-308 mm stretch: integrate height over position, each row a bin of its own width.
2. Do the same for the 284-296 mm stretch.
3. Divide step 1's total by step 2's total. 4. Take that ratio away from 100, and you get 99.00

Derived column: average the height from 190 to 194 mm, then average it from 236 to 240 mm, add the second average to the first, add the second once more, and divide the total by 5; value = 10.6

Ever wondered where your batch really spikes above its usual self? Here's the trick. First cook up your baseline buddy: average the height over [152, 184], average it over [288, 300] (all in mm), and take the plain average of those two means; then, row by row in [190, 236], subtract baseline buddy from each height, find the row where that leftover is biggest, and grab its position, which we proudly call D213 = 229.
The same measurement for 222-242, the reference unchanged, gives 229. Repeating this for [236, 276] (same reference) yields 237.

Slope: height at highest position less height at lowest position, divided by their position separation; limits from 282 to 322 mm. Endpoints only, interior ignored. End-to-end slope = -0.053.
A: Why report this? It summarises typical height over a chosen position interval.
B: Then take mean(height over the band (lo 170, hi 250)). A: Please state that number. 17.3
